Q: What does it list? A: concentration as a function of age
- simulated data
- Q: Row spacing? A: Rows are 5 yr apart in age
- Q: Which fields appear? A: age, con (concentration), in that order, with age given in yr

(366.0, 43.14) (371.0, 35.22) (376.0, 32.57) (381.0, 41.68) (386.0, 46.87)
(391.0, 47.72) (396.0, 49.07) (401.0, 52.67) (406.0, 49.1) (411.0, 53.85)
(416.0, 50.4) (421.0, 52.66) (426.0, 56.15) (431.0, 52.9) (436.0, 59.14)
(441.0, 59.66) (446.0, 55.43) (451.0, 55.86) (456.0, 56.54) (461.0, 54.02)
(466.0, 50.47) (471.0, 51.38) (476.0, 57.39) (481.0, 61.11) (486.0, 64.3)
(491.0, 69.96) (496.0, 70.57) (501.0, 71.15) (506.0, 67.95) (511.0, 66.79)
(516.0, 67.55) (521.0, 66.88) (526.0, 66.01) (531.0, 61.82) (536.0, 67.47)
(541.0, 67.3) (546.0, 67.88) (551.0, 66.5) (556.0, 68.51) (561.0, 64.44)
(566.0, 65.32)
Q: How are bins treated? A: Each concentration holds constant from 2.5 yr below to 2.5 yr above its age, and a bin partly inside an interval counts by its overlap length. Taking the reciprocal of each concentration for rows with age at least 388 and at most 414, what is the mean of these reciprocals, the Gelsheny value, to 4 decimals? 0.0199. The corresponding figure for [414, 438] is 0.0185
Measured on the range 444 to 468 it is 0.0184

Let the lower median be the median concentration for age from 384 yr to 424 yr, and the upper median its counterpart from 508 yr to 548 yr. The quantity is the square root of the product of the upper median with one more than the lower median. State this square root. 58.4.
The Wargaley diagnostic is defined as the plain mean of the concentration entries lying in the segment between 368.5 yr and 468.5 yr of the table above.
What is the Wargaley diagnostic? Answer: 51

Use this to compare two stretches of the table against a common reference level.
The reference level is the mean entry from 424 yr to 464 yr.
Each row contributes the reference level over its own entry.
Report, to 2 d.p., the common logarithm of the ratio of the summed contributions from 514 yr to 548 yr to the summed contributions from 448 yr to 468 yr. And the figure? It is 0.15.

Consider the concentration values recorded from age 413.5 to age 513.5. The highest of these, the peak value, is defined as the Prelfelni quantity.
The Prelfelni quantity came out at 71.15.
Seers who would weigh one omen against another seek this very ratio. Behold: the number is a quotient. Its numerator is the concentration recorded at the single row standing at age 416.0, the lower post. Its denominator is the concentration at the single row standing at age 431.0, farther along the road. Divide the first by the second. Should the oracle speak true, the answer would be 0.95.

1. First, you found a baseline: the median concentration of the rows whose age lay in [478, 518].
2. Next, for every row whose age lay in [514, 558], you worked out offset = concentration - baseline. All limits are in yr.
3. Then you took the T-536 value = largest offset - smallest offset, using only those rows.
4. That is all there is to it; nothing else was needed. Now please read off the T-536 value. 7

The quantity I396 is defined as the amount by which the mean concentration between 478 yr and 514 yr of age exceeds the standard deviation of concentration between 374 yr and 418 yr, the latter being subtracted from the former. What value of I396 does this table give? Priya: 61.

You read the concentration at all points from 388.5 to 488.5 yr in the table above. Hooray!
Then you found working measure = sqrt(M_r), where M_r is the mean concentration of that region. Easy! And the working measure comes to 7.38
